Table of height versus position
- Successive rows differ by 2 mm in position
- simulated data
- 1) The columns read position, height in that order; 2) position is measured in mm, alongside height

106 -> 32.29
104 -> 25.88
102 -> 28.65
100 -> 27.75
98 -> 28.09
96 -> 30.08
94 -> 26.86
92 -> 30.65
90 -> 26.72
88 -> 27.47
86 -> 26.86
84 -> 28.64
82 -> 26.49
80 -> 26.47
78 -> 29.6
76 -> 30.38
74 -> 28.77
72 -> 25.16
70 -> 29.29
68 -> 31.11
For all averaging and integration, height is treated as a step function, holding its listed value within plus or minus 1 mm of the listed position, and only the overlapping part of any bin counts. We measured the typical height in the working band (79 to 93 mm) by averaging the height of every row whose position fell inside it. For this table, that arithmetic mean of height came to 27.6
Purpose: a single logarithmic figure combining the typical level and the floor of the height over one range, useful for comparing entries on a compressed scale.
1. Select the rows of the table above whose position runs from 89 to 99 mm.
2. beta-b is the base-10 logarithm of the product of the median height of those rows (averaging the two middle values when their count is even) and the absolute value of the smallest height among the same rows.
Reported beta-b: 2.88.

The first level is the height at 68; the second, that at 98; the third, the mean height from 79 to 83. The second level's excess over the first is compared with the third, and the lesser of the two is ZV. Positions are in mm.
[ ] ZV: -3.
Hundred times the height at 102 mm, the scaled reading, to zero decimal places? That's 2865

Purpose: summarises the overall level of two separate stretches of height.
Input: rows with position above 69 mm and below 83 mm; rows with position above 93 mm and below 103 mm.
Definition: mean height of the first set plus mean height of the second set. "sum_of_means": 56.3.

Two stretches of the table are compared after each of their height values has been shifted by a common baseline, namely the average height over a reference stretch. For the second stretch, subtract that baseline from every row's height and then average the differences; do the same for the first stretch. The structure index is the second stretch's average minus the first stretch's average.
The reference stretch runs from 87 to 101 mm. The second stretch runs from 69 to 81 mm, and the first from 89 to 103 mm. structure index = -0.12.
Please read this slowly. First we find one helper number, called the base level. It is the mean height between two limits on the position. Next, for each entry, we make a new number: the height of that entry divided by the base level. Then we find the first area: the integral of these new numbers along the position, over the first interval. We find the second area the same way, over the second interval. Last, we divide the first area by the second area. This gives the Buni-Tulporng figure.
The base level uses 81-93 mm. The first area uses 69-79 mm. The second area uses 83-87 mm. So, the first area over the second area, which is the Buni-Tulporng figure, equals 2.6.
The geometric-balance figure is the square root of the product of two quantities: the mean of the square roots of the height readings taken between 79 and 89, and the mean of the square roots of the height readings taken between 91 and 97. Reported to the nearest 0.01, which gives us 5.31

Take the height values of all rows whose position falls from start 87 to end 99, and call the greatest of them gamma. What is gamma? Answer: 30.65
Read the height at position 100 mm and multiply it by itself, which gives 770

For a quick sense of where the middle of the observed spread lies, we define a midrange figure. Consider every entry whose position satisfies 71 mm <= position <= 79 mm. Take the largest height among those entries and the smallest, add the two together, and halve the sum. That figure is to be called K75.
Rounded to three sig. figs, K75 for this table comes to 27.8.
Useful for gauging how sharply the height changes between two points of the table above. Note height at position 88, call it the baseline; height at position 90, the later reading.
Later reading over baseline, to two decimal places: 0.97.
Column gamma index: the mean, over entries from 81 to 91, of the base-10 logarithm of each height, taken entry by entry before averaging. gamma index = 1.435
